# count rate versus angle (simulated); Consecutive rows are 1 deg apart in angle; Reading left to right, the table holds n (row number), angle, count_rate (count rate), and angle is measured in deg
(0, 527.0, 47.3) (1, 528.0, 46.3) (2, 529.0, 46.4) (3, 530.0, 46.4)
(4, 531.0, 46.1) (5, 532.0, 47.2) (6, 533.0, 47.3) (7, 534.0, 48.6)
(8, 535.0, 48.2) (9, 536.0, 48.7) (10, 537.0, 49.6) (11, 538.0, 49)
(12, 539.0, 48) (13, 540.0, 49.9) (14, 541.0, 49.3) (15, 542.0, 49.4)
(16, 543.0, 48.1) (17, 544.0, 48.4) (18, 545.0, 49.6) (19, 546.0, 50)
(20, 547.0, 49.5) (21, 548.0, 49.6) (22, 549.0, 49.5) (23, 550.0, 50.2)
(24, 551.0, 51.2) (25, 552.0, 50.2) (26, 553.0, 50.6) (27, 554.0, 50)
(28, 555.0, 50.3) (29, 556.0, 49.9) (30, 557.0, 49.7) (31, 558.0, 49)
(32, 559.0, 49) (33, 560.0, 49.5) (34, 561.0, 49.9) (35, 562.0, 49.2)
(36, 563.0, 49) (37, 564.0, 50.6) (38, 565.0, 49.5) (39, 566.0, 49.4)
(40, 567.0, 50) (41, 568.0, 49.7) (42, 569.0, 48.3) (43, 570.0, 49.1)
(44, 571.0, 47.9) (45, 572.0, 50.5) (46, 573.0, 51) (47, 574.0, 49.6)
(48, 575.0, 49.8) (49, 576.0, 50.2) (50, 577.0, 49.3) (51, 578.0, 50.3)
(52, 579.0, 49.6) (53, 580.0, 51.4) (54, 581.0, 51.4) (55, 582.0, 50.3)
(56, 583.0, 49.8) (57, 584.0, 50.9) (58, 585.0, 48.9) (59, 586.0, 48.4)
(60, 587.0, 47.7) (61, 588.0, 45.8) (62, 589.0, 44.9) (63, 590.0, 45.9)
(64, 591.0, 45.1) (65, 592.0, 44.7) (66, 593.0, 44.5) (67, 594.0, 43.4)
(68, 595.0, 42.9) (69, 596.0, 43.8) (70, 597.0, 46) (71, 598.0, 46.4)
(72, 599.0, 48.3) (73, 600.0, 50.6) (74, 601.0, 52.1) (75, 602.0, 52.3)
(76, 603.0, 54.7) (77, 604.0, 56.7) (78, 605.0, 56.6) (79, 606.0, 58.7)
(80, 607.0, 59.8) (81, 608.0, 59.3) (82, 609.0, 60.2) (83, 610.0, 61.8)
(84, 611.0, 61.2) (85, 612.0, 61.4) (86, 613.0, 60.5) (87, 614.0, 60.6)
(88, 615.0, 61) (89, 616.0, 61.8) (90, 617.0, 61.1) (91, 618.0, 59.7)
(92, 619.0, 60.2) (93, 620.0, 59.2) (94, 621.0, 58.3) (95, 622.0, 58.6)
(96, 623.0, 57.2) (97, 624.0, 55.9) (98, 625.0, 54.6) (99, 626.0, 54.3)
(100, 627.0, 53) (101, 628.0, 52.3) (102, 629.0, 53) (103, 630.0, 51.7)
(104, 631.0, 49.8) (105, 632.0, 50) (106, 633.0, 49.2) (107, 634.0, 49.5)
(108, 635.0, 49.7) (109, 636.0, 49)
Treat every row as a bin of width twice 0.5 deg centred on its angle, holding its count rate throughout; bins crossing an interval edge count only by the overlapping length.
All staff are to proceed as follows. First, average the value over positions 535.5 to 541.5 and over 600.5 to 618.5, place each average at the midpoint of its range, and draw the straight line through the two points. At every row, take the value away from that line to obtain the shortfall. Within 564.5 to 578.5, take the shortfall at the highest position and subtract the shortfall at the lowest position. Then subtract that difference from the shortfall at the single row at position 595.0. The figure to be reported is 13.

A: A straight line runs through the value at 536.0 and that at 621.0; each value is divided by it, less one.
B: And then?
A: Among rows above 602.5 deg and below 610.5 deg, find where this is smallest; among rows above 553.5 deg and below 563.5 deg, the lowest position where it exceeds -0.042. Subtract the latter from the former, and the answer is 49 deg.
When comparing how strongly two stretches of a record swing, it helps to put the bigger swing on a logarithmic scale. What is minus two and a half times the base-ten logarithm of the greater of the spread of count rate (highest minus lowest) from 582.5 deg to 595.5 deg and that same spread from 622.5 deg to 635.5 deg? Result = -2.3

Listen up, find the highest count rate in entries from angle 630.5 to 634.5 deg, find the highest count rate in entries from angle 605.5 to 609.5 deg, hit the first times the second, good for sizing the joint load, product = 3010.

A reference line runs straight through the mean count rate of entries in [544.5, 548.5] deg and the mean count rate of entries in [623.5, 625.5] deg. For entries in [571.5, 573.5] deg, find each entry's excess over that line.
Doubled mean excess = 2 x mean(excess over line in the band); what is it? -1.6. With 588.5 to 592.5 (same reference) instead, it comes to -15.3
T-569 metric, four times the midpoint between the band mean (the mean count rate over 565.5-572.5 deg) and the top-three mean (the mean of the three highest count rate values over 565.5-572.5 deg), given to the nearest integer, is 199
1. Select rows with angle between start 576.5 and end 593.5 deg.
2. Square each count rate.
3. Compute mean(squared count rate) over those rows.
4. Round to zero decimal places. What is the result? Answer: 2326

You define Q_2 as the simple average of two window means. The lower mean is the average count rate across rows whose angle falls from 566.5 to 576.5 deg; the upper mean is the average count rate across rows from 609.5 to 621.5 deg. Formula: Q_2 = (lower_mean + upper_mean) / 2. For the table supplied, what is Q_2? 55.1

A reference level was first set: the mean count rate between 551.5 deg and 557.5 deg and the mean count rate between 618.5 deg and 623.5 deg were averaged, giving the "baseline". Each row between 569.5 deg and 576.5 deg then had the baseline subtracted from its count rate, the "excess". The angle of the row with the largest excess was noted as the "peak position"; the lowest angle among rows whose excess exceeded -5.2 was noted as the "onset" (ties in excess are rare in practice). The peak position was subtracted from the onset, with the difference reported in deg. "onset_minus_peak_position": -1 deg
